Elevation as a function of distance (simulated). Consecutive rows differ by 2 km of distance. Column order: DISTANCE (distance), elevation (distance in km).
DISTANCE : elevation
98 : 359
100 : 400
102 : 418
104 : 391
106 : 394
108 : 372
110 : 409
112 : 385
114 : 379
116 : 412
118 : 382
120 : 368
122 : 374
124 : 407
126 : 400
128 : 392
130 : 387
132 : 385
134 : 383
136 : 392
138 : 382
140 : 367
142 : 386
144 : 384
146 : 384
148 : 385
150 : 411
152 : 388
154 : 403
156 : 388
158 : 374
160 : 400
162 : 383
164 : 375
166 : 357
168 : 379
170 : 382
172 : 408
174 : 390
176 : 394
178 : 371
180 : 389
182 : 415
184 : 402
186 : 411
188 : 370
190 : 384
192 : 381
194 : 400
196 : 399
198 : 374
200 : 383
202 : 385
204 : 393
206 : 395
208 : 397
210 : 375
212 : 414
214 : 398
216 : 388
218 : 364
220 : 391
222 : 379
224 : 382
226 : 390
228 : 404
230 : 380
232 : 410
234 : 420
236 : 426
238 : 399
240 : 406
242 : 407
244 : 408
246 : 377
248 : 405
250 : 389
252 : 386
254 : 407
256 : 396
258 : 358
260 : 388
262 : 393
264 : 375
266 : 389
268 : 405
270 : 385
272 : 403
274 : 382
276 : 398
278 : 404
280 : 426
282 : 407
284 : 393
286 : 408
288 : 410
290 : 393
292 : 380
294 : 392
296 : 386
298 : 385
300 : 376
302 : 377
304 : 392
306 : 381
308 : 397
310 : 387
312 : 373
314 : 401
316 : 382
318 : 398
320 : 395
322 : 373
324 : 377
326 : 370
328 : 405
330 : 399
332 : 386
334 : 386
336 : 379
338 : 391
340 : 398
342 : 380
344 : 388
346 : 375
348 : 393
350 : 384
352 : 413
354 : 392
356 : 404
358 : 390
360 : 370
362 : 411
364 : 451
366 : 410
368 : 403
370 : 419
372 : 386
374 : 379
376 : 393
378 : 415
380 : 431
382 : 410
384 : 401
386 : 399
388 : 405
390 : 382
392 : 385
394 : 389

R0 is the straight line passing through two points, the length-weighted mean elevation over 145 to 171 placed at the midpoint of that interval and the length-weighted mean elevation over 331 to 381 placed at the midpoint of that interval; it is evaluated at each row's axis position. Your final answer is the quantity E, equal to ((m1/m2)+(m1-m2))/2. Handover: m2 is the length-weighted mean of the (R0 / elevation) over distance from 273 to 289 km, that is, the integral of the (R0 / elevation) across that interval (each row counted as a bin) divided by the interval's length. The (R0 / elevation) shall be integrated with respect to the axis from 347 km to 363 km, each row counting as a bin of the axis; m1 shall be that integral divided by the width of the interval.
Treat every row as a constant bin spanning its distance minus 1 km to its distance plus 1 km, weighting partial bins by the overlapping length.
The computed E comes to 0.53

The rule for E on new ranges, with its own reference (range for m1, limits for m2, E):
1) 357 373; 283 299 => 0.48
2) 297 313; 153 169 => 0.52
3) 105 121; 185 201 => 0.49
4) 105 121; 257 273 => 0.48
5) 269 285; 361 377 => 0.50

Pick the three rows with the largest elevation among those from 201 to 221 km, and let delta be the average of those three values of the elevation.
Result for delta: 403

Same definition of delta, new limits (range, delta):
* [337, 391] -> 434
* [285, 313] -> 405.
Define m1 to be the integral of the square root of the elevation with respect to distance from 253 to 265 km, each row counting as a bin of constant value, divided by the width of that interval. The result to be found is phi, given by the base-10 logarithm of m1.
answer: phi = 1.293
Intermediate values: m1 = 19.6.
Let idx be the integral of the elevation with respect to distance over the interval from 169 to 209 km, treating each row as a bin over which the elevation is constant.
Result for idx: 15646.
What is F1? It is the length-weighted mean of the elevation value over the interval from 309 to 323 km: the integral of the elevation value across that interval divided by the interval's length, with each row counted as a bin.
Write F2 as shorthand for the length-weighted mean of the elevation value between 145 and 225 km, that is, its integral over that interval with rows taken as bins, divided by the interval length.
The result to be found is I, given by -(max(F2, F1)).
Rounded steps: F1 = 387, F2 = 389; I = -389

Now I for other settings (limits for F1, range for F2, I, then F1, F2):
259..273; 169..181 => -391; 391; 389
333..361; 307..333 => -389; 389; 388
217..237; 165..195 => -395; 395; 389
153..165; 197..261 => -393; 387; 393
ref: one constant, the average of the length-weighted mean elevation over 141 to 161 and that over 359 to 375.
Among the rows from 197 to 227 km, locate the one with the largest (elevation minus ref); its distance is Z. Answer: 212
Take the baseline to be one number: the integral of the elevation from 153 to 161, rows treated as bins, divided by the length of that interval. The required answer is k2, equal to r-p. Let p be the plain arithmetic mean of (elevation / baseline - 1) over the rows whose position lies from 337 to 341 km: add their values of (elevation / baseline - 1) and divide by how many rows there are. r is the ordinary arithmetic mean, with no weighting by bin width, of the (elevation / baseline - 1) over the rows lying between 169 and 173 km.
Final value 0.001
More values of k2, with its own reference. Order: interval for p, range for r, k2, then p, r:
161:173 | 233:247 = 0.065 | -0.027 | 0.038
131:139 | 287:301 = 0.009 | -0.015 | -0.006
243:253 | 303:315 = -0.012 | 0.004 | -0.007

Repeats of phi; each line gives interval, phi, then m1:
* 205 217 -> 1.298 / 19.9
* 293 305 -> 1.293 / 19.6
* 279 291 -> 1.304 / 20.2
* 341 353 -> 1.295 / 19.7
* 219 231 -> 1.294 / 19.7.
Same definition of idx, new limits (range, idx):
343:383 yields 16034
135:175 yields 15436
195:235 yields 15642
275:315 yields 15732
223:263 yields 15862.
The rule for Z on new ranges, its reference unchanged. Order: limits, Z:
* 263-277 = 268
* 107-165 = 116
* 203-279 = 236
